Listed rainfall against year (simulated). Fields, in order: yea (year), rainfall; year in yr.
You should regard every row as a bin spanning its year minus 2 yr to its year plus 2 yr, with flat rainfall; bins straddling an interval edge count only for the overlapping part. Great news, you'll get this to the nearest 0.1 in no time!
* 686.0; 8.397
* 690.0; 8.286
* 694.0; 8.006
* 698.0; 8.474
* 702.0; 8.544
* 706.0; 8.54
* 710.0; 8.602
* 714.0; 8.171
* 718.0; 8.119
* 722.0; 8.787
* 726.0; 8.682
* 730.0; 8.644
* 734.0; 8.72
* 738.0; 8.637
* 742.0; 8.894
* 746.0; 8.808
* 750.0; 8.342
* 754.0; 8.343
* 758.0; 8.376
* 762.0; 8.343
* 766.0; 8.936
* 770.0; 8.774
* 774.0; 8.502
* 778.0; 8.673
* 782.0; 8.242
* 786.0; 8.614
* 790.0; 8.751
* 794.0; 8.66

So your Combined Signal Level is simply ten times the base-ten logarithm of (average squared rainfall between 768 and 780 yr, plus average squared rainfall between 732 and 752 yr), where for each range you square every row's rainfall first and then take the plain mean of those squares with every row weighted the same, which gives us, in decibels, 21.8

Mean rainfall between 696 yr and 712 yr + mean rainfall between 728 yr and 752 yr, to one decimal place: 17.2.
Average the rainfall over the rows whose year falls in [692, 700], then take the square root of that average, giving 2.87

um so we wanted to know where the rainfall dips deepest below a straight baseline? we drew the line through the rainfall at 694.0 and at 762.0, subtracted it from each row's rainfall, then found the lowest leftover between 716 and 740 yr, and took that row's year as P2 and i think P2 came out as 718.0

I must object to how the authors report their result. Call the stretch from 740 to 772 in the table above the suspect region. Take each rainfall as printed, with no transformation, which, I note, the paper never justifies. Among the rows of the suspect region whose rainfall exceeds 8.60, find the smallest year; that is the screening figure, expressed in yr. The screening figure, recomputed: 742.0 yr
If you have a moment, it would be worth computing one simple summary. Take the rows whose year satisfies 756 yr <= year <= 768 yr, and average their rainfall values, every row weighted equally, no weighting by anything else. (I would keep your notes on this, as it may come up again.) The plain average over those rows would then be 8.55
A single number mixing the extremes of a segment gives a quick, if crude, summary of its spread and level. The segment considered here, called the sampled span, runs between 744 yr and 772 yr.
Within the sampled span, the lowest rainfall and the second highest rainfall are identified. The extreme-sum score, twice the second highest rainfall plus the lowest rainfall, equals 26.0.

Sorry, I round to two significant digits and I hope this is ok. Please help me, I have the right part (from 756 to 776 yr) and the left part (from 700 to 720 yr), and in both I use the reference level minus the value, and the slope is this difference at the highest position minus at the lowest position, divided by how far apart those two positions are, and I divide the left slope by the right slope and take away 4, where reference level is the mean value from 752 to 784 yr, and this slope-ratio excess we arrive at -7.4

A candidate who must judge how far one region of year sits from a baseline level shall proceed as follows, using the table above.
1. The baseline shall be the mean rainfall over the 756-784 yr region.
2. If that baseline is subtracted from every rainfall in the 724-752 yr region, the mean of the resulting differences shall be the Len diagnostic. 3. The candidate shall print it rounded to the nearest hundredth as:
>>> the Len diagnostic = 0.13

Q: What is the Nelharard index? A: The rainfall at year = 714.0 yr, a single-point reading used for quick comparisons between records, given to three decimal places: 8.171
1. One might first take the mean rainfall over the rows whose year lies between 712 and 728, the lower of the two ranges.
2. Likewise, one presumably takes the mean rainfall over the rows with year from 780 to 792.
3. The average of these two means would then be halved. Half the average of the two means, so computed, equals 4.24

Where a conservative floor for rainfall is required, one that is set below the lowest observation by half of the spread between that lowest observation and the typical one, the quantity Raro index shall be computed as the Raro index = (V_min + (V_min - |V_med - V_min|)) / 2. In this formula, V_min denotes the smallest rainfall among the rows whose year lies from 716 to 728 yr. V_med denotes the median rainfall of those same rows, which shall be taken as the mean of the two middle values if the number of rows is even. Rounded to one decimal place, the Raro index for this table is 7.8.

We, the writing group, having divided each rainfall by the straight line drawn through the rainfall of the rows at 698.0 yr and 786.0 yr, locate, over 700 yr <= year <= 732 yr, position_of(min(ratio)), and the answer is 718.0 yr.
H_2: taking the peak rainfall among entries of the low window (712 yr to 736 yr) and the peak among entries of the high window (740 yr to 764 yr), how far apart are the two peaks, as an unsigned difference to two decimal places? 0.11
